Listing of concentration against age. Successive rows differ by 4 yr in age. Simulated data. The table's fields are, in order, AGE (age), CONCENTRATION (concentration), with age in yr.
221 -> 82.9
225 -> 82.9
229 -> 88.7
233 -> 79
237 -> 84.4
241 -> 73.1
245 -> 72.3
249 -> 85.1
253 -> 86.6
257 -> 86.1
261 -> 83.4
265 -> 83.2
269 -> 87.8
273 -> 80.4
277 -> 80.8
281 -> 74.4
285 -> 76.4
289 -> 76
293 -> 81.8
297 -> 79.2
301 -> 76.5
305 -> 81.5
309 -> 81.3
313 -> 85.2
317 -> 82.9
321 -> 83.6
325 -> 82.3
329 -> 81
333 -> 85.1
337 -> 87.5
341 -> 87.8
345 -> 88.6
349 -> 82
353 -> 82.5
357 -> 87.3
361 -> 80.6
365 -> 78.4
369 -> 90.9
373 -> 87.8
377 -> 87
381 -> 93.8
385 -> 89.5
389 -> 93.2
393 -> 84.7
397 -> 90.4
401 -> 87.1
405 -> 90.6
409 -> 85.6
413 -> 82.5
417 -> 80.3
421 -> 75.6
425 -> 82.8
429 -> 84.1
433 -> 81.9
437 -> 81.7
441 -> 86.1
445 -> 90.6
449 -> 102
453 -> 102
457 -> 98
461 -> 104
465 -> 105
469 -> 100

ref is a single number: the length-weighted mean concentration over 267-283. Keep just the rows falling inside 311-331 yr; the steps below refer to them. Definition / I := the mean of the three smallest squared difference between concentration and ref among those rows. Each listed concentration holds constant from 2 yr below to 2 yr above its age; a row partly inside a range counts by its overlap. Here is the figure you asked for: 2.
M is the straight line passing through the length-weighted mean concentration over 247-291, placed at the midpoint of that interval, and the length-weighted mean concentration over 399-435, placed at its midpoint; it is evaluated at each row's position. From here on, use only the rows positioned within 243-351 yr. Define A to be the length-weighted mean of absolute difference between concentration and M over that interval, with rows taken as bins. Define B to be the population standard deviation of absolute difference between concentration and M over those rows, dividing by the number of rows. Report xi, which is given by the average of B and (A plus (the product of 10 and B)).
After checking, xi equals 15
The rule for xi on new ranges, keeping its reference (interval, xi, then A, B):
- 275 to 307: 16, 3.7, 2.64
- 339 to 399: 19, 5.1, 3.05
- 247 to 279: 11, 3.1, 1.76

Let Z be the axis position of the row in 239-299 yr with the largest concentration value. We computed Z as 269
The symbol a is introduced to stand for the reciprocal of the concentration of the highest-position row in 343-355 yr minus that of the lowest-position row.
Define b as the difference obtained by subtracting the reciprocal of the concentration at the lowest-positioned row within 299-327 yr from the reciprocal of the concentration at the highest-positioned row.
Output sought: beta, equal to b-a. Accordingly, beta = -0.0018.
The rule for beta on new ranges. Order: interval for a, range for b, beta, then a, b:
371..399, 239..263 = -0.0014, -0.0003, -0.0017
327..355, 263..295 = 0.0004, -0.0002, 0.0002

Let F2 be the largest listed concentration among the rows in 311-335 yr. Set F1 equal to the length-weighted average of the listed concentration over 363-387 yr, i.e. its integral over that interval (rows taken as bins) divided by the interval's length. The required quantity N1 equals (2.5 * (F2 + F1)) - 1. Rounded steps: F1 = 88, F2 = 85.2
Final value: 432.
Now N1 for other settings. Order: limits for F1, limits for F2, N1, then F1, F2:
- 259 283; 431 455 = 458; 82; 102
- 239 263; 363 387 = 436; 81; 93.8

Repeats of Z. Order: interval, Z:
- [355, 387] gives 381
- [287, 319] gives 313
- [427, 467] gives 465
